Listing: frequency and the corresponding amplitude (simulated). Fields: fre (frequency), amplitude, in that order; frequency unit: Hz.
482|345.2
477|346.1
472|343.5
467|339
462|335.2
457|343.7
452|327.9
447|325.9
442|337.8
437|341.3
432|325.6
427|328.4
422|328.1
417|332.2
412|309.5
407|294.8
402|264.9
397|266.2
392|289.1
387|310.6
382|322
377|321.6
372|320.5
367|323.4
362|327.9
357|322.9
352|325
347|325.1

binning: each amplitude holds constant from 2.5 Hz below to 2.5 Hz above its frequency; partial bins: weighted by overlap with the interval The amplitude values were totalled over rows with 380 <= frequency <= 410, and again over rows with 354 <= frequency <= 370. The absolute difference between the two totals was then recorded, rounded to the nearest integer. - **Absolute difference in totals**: 773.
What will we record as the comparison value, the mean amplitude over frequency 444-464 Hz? 333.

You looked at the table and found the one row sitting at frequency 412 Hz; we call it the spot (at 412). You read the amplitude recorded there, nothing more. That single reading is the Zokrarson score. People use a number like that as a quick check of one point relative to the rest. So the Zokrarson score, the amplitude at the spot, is 309.5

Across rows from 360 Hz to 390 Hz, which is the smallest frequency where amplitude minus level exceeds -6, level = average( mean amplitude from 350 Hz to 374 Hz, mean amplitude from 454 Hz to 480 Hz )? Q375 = 362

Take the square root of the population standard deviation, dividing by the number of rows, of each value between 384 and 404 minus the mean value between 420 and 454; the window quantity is 4.33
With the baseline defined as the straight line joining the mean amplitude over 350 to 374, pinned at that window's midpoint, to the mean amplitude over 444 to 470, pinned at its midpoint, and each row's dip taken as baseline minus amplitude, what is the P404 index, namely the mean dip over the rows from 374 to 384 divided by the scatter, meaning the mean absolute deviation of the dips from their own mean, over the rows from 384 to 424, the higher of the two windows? 0.2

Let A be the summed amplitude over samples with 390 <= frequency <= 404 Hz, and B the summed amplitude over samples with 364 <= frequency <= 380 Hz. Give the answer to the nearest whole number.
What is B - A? 145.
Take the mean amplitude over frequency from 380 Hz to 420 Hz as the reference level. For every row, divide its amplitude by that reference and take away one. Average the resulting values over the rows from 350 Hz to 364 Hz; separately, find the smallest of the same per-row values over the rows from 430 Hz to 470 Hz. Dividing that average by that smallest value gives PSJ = 1.0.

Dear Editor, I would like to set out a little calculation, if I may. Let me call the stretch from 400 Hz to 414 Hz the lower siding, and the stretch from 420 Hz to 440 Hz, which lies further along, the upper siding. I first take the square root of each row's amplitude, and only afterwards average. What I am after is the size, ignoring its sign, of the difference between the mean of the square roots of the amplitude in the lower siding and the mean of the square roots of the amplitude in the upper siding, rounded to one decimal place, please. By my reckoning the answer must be 1.2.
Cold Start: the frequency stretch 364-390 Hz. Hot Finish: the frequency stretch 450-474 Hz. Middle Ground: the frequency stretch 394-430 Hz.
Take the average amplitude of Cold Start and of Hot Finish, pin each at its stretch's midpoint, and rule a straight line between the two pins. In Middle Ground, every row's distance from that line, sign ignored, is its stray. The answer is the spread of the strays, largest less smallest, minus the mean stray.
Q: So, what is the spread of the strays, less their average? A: 34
